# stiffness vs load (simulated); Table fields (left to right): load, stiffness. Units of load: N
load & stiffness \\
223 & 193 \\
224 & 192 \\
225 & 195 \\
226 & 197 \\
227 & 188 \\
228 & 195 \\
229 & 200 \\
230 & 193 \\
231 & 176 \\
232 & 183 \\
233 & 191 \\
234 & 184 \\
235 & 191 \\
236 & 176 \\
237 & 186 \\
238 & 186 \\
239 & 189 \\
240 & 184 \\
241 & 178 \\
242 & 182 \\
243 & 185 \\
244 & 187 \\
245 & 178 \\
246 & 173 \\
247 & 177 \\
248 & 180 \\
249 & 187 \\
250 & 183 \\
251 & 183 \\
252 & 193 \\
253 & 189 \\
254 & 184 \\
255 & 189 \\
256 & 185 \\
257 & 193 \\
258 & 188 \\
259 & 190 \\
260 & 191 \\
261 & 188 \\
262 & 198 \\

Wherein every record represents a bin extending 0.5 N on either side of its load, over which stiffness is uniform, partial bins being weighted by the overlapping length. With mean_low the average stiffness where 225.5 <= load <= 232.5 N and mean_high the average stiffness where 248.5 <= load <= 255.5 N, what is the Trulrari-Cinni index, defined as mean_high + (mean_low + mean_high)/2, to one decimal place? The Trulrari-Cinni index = 375.4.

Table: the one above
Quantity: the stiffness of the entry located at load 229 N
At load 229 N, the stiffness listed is 200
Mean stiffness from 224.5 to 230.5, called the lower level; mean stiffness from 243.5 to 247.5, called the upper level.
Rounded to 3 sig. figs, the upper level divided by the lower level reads 0.918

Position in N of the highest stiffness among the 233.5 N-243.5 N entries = 235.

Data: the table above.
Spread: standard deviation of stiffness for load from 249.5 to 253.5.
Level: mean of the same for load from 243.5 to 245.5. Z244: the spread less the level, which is -178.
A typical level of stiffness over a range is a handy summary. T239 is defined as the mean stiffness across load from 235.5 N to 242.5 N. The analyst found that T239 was 183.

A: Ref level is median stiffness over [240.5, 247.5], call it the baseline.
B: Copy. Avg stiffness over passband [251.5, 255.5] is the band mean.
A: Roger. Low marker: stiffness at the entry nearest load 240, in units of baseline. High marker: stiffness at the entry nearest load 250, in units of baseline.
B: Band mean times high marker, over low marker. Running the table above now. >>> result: 188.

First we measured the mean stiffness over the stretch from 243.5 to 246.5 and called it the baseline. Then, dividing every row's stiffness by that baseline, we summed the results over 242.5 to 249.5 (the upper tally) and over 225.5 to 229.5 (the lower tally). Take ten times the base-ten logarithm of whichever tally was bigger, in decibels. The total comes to 8.5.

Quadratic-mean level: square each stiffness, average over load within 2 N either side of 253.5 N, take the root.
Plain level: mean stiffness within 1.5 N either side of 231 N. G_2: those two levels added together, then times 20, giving 7456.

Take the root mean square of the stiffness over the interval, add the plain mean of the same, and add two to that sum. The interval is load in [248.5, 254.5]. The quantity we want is 375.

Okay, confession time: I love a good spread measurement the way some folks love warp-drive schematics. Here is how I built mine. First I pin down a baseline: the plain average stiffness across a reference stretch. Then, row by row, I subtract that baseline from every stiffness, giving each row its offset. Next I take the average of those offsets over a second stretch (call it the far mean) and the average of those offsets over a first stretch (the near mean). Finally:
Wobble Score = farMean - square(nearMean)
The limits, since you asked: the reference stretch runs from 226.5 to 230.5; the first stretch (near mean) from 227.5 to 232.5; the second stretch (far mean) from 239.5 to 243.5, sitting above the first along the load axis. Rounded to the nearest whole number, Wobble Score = -33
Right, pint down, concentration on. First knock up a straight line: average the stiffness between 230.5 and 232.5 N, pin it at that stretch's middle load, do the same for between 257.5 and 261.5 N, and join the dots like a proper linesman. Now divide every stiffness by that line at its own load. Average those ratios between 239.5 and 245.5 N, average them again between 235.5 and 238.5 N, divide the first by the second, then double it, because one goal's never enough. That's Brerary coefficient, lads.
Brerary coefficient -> 1.98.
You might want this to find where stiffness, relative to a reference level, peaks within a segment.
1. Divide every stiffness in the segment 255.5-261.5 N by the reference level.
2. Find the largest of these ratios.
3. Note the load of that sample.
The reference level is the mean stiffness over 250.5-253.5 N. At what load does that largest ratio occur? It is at 257 N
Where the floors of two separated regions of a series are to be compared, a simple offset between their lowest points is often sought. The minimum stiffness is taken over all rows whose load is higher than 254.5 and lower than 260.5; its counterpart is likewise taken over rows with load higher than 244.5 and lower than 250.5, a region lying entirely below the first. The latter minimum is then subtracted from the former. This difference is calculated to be 12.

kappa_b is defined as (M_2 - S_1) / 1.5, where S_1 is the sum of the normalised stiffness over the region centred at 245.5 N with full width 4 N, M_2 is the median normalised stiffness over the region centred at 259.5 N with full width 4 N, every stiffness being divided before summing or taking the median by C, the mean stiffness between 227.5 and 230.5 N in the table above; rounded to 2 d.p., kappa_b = -1.79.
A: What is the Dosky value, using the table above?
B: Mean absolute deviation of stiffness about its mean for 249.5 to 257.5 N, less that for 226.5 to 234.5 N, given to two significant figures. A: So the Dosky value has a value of -2.4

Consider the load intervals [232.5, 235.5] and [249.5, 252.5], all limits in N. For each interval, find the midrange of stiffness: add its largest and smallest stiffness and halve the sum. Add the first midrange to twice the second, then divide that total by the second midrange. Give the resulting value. 3.00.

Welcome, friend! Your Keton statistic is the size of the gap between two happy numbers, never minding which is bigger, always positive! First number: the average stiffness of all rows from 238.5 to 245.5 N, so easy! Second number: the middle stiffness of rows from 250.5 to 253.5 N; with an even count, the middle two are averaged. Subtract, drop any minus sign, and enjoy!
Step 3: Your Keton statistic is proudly 6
